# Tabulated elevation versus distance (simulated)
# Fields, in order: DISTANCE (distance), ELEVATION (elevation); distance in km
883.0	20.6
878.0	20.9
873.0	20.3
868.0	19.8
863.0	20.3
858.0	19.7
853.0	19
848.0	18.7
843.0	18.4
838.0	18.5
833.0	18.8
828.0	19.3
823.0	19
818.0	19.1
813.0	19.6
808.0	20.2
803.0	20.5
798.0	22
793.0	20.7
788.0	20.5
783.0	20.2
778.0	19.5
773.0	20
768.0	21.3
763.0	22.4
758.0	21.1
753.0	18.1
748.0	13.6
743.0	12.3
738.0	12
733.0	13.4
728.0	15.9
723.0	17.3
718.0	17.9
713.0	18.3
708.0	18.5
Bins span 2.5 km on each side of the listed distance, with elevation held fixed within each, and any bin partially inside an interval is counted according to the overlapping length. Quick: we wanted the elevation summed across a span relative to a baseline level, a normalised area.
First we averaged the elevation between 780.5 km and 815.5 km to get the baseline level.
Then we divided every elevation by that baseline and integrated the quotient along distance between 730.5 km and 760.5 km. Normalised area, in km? 22.0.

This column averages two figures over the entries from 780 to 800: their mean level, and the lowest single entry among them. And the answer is 20.5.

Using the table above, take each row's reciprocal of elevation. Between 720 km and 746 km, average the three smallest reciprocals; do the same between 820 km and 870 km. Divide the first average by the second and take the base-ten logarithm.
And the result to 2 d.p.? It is 0.11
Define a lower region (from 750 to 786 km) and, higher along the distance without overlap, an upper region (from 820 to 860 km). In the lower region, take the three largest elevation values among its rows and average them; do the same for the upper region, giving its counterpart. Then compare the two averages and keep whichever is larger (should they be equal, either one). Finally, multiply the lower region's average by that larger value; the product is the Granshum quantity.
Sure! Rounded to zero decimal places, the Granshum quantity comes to 467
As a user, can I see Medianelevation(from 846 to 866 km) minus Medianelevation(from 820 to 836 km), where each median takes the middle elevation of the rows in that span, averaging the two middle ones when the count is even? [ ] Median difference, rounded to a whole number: 0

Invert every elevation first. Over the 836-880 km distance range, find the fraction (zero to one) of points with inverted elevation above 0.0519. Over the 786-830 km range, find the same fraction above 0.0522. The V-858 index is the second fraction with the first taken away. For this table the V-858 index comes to -0.2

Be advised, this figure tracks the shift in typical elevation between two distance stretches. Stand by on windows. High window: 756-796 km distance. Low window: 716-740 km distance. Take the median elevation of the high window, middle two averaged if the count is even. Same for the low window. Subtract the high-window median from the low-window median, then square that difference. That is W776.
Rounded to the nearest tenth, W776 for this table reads 22.1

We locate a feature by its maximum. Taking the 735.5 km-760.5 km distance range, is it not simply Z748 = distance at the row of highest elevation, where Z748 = 758.0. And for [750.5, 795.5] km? 763.0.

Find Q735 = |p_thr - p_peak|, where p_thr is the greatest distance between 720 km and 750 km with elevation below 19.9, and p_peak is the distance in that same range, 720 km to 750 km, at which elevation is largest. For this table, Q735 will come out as 25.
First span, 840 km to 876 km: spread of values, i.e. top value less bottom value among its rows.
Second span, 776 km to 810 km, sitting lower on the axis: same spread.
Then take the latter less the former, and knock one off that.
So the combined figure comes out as 0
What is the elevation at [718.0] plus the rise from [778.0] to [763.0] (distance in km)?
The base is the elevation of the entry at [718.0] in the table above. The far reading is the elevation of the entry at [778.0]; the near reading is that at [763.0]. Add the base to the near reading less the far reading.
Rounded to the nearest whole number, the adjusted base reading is 21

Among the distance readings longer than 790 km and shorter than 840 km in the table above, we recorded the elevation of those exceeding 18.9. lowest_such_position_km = 793.0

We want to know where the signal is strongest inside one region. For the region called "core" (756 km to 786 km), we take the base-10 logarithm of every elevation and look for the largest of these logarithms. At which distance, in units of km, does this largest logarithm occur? 763.0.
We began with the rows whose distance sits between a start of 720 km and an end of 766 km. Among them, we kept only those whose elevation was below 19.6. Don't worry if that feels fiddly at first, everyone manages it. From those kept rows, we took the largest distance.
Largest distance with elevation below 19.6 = 753.0 km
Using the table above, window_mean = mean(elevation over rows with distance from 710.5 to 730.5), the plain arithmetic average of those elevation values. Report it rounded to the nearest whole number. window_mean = 17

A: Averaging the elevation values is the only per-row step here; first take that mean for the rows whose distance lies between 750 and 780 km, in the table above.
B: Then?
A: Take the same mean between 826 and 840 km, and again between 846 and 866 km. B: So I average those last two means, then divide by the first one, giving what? 0.94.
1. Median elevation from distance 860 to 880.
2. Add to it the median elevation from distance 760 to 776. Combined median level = 42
